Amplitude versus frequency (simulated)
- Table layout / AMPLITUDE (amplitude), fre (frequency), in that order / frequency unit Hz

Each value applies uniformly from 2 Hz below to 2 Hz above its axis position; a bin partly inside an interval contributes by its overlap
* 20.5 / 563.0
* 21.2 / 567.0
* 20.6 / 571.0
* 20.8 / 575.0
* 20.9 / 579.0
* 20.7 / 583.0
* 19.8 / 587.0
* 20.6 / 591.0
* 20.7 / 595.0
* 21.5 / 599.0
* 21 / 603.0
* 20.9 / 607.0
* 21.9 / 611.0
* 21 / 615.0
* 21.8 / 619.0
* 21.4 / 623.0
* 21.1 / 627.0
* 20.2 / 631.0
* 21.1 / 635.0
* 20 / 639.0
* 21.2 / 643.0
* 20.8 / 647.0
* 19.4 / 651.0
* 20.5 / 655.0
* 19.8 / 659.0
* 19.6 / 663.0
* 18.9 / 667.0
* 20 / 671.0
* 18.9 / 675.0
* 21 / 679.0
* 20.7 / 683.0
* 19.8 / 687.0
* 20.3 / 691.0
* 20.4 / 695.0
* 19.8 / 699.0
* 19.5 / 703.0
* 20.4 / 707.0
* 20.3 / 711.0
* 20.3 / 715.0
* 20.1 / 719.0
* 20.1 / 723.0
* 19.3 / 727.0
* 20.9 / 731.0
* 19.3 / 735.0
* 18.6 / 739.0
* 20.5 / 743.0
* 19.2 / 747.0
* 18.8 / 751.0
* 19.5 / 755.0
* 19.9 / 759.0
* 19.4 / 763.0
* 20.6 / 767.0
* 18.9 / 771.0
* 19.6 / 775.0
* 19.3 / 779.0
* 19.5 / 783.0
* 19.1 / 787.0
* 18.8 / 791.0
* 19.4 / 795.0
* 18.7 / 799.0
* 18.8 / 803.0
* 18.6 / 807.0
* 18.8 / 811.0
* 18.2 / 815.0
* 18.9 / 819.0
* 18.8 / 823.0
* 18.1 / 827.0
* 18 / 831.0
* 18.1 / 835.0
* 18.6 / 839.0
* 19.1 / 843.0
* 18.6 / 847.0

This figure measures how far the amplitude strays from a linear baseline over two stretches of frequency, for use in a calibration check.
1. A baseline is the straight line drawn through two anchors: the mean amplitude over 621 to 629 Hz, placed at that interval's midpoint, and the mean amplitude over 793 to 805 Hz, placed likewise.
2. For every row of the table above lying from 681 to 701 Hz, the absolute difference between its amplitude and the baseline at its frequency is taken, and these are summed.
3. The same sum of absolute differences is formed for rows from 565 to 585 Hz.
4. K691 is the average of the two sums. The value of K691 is 3.4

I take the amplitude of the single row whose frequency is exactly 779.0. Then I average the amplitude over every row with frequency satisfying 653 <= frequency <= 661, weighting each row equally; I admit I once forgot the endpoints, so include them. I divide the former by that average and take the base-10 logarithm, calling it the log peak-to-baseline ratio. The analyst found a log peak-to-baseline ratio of -0.019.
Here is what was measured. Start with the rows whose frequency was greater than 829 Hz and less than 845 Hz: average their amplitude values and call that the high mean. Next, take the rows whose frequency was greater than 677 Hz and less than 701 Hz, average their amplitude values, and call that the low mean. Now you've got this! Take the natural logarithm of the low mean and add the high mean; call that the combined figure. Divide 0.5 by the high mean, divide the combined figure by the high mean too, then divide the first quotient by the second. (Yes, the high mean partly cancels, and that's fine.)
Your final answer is 0.0233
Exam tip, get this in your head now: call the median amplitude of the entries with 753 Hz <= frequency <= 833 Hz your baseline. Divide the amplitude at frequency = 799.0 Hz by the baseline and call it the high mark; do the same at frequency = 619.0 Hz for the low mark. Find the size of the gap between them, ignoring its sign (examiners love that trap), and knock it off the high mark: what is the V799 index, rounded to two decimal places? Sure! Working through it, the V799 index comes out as 0.83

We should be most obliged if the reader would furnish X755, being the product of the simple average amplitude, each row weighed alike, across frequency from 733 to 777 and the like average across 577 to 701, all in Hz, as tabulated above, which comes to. 400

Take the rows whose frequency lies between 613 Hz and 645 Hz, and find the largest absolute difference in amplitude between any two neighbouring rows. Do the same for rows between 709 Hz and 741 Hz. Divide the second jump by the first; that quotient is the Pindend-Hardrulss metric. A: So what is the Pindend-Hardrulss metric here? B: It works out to 1.3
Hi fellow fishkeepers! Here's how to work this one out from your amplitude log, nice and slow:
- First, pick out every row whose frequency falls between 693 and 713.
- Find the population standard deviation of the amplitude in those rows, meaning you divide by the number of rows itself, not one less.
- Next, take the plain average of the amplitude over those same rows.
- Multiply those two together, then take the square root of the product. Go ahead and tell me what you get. 2.7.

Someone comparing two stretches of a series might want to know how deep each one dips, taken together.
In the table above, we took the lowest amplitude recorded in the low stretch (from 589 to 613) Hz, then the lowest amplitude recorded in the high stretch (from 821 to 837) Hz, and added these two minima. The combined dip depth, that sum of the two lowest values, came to 38.6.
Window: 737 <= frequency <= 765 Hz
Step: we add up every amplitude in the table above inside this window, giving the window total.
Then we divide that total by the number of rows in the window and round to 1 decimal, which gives 19.4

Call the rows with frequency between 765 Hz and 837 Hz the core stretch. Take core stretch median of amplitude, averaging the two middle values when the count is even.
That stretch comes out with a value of 18.8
